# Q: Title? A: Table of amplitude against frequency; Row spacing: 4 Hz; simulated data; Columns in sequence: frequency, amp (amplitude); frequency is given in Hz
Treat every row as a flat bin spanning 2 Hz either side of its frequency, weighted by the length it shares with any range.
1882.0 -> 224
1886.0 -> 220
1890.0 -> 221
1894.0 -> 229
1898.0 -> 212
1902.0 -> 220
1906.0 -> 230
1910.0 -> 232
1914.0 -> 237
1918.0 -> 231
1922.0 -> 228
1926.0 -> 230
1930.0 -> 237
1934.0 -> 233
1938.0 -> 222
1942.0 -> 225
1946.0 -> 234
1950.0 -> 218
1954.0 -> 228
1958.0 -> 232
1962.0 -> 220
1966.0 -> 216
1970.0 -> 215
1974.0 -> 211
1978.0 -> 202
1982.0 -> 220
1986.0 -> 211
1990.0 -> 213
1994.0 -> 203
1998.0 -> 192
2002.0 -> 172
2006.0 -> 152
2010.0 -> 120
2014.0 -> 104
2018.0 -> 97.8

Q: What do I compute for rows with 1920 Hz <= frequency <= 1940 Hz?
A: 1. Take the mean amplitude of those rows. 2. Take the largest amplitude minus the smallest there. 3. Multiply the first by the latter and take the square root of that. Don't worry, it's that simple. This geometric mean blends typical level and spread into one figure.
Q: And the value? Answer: 59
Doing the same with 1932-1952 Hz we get 60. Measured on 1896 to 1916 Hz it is 75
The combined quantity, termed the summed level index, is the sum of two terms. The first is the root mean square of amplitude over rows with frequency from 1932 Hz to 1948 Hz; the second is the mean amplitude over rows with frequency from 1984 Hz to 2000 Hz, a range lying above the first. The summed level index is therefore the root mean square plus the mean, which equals 433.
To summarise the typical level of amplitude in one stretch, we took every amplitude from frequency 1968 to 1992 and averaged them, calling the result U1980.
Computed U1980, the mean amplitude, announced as 212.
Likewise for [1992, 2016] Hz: 157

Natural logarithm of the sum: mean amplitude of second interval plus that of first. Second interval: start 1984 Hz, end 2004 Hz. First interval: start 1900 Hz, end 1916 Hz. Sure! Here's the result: 6.06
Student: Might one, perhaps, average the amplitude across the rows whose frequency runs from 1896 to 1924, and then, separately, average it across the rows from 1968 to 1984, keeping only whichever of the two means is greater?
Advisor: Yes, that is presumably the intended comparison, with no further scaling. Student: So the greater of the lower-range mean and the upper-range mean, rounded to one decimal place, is 227.1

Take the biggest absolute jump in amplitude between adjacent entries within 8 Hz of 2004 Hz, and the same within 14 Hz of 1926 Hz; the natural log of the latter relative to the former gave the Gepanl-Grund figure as -1.1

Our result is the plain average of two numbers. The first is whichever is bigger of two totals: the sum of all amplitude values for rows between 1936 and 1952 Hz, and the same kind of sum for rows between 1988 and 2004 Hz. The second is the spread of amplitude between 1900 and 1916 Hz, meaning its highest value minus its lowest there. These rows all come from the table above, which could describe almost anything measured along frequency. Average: 458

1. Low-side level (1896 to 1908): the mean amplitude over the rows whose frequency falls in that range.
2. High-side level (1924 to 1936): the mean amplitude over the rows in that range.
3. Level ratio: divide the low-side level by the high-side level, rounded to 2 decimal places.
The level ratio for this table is 0.95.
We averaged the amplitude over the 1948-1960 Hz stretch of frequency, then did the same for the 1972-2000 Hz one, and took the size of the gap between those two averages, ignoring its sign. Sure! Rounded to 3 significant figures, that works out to 18.6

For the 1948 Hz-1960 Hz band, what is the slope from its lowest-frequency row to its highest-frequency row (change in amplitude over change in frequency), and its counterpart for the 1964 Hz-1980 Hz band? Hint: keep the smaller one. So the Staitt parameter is -1.2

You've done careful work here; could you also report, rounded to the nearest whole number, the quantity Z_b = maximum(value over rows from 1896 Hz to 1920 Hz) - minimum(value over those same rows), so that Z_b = 25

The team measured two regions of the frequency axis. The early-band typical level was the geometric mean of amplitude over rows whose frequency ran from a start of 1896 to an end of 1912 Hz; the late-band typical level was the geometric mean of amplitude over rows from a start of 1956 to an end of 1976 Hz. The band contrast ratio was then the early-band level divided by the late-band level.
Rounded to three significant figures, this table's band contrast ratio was 1.02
